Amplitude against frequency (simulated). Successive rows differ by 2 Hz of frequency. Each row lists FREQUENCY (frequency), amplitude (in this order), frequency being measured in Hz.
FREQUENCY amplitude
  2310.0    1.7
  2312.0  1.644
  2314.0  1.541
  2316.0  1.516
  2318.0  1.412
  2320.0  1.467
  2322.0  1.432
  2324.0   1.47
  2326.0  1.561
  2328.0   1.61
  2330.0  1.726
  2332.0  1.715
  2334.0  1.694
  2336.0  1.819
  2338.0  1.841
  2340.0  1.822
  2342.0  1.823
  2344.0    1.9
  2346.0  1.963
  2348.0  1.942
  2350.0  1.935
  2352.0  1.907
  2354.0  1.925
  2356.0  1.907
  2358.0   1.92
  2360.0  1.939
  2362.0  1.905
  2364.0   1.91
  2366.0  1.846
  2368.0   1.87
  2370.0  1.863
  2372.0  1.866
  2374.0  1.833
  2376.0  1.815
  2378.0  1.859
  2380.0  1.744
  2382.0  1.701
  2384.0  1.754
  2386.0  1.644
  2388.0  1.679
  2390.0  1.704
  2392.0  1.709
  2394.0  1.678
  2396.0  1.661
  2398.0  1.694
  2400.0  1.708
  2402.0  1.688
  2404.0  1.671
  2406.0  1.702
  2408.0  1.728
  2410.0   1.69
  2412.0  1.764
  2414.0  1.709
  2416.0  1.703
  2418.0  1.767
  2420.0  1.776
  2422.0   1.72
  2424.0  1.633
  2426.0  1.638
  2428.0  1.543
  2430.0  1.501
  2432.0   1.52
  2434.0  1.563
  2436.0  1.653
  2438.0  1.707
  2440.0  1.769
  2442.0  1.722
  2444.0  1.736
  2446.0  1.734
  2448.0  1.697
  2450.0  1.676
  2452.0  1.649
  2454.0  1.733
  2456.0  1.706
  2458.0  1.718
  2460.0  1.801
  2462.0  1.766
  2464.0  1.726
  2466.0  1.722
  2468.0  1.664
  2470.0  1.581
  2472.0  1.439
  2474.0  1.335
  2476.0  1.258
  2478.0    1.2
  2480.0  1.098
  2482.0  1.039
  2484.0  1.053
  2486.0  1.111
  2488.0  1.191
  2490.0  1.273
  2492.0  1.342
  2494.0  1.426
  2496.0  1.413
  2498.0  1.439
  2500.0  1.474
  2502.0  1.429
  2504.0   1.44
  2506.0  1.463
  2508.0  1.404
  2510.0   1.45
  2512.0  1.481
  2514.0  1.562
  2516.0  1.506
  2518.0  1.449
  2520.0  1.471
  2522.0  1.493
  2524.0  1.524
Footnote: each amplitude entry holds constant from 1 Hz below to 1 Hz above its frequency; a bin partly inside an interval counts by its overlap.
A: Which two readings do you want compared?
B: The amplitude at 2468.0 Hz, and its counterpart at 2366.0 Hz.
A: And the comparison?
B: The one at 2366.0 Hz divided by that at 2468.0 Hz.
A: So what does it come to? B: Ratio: 1.11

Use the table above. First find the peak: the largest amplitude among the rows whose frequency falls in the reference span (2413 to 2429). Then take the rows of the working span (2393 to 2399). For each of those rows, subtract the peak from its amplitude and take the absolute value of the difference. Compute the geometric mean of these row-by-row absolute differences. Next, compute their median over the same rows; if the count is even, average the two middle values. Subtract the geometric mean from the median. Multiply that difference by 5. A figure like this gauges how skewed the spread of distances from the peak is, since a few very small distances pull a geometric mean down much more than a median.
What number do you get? 0.003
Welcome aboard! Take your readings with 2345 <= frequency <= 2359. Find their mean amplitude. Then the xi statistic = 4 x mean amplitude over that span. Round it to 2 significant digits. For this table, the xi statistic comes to 7.7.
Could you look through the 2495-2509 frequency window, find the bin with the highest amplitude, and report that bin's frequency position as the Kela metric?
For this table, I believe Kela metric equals 2500.0 Hz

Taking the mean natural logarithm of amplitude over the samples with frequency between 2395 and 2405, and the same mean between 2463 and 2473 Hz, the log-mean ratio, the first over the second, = 1.077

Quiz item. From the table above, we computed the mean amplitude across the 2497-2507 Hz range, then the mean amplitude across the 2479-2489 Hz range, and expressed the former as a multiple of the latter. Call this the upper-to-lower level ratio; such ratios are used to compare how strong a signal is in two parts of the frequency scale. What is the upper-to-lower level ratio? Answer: 1.32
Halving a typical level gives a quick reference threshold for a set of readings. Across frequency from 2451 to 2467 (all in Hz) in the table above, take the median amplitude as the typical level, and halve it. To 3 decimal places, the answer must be 0.862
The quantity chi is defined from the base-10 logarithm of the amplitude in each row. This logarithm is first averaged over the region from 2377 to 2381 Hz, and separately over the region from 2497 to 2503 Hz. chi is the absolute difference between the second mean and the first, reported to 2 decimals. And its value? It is 0.09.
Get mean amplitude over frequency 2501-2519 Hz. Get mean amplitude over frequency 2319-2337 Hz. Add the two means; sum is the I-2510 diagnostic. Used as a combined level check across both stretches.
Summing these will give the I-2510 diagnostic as 3.08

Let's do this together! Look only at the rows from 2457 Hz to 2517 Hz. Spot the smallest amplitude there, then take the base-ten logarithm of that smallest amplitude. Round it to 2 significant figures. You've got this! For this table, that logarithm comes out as 0.017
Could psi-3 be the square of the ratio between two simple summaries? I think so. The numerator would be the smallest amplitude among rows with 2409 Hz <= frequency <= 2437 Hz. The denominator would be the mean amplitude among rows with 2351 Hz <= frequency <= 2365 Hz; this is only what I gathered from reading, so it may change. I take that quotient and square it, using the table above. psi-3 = 0.61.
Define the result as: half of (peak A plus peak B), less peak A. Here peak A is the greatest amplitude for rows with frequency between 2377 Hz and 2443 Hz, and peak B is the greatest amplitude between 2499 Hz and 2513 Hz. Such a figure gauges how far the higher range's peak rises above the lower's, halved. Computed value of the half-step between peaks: -0.19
